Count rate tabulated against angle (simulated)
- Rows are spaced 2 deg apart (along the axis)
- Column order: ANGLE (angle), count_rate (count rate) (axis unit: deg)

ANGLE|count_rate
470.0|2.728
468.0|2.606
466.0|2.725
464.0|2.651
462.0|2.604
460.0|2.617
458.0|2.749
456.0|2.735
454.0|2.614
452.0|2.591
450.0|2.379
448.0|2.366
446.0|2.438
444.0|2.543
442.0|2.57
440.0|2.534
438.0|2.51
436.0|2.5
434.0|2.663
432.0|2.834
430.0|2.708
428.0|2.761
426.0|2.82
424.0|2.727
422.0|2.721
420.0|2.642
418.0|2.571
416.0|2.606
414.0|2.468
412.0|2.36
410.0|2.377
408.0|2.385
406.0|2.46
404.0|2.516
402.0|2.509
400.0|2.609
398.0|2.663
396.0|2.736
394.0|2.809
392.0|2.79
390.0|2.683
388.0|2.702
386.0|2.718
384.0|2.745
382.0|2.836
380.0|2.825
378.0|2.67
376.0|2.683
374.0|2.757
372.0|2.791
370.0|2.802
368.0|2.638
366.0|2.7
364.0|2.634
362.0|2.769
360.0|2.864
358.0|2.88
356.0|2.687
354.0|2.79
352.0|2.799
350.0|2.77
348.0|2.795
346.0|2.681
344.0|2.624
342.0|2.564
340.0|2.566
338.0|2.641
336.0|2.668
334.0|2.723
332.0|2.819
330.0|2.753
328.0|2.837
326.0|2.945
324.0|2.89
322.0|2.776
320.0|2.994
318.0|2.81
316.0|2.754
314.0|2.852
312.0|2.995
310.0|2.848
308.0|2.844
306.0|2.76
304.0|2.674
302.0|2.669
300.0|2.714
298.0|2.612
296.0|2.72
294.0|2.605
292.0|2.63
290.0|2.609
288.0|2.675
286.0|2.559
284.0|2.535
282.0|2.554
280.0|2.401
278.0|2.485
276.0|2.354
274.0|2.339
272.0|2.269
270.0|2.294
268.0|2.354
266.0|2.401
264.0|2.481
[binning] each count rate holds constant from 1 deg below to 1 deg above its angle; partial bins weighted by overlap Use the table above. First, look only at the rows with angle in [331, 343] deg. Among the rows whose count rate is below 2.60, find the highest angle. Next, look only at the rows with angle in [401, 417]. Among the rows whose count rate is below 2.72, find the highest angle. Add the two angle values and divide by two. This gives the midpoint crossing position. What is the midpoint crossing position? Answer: 379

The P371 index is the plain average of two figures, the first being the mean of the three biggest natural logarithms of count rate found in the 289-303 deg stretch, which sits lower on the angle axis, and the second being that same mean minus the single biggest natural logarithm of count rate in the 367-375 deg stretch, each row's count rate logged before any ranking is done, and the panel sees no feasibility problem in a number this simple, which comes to 0.48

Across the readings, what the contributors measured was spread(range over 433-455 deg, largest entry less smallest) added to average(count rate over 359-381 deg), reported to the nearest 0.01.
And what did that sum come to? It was 3.04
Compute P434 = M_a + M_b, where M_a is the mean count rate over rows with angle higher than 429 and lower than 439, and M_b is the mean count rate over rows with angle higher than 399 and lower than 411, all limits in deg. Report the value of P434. 5.12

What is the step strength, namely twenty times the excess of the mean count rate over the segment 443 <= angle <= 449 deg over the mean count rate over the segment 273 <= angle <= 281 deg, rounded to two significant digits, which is 1.1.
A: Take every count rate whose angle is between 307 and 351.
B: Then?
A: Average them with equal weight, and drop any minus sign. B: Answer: 2.78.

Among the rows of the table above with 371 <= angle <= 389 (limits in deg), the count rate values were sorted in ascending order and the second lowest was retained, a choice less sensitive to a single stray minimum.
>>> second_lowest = 2.683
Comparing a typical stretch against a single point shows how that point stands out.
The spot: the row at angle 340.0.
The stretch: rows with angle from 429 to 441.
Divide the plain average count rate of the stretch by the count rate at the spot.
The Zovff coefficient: 1.02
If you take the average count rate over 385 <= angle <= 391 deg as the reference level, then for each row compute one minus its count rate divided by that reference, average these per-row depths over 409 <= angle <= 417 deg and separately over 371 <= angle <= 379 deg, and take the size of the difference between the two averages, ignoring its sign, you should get 0.10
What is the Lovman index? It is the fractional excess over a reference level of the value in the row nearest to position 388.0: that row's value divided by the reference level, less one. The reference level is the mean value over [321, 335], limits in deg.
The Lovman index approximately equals -0.042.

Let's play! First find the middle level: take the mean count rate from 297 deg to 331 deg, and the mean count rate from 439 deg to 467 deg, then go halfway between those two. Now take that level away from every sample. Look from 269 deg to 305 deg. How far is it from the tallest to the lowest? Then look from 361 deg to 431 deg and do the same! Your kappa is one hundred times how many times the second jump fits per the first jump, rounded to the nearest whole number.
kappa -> 106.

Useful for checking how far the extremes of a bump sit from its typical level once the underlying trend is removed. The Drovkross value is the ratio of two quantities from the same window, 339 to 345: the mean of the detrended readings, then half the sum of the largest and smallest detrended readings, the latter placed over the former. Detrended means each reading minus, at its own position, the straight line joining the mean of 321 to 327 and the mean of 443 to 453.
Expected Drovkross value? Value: 0.95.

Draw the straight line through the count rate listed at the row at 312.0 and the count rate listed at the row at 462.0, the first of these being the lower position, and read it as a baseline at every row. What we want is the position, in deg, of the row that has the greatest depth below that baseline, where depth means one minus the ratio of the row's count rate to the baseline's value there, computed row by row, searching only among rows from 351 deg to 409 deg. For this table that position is 408.0 deg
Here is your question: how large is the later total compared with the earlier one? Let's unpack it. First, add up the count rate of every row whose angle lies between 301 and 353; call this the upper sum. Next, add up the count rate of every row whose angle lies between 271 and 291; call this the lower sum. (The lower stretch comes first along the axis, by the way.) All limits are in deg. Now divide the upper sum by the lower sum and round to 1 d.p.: 2.9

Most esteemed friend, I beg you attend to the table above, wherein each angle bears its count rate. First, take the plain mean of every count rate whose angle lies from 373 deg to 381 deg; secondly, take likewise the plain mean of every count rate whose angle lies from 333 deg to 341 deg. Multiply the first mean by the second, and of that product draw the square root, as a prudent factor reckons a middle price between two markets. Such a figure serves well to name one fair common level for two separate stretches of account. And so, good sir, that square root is 2.69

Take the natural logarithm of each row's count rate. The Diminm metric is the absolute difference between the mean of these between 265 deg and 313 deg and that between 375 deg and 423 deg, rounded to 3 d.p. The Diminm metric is 0.020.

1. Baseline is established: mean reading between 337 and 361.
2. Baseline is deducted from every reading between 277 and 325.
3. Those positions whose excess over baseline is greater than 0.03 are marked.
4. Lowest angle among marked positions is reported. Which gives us 306.0 deg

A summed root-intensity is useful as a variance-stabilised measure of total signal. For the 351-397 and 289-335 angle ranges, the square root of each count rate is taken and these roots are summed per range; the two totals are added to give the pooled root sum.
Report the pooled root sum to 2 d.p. 76.46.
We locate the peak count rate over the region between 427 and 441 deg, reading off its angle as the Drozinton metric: 432.0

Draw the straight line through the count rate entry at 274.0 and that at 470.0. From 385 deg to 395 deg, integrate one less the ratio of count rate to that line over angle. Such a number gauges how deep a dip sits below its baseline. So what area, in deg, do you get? -0.7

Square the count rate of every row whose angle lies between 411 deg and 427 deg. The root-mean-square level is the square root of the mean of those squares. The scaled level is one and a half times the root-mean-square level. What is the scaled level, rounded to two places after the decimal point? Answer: 3.93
